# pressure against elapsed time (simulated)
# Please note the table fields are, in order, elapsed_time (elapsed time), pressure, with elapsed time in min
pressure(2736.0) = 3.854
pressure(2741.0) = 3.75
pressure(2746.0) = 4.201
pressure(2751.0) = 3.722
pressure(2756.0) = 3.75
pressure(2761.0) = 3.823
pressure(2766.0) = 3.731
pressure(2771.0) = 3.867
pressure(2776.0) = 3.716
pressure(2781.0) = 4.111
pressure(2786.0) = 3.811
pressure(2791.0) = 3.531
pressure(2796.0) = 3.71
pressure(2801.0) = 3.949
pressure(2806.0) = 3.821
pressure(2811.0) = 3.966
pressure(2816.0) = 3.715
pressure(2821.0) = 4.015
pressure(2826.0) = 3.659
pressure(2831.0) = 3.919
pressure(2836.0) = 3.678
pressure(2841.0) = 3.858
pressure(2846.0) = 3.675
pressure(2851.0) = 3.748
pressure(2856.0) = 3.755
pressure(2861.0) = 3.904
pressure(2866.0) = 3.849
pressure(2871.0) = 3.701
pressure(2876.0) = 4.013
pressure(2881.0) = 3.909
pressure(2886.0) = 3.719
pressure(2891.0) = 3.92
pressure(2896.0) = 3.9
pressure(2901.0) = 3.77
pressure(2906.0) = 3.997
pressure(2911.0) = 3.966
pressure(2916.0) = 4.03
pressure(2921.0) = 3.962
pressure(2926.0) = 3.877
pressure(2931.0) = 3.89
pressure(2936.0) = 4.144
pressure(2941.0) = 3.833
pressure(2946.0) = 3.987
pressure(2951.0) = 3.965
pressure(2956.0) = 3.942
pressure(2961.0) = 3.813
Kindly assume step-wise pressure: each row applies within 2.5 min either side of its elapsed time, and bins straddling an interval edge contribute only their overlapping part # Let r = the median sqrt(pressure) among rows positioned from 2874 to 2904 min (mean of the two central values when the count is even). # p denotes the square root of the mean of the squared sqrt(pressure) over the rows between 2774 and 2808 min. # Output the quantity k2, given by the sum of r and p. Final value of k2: 3.927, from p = 1.951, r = 1.98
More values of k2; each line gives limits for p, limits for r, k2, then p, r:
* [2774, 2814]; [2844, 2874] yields 3.893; 1.956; 1.94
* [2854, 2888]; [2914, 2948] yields 3.949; 1.958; 1.99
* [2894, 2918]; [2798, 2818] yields 3.954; 1.983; 1.97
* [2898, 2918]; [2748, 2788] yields 3.929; 1.985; 1.94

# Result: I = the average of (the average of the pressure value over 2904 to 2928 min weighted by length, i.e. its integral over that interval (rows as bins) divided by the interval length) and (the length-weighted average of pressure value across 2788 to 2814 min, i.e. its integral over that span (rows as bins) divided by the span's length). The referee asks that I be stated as 3.88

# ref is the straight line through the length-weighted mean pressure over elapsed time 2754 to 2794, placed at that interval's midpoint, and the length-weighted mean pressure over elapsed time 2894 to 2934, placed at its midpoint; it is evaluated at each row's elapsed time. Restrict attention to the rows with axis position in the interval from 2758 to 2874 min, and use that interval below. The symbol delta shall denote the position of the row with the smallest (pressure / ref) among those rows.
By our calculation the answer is 2791.0 min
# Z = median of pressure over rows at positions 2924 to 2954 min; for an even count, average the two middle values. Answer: 3.93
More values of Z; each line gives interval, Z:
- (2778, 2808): 3.82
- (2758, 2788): 3.82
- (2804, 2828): 3.82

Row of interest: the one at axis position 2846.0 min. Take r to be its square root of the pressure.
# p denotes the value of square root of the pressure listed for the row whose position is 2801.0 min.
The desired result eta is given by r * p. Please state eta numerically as 3.81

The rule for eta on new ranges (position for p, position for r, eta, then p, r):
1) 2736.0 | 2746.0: 4.02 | 1.96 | 2.05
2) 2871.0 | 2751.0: 3.71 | 1.92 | 1.93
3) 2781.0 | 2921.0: 4.04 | 2.03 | 1.99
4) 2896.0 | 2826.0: 3.78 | 1.97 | 1.91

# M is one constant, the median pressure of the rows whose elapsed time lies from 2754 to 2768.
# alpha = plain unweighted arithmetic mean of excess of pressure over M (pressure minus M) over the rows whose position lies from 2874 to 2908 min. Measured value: 0.140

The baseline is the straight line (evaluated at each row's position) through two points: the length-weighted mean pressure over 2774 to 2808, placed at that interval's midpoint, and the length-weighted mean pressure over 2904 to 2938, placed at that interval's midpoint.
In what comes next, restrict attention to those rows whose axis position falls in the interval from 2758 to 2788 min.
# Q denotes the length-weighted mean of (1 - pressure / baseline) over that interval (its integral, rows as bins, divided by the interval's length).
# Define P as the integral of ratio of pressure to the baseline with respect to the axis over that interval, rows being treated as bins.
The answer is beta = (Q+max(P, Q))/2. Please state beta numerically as 15.2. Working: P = 30.5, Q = -0.015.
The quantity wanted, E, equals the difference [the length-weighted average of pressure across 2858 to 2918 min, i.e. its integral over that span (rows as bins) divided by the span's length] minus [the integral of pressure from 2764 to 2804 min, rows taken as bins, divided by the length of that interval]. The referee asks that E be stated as 0.08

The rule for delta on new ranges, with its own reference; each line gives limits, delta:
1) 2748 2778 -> 2776.0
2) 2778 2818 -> 2791.0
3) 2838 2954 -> 2846.0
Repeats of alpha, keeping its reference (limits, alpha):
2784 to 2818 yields 0.036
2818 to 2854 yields 0.043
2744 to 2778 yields 0.080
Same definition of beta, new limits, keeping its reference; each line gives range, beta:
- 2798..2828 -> 15.1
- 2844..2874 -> 14.6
